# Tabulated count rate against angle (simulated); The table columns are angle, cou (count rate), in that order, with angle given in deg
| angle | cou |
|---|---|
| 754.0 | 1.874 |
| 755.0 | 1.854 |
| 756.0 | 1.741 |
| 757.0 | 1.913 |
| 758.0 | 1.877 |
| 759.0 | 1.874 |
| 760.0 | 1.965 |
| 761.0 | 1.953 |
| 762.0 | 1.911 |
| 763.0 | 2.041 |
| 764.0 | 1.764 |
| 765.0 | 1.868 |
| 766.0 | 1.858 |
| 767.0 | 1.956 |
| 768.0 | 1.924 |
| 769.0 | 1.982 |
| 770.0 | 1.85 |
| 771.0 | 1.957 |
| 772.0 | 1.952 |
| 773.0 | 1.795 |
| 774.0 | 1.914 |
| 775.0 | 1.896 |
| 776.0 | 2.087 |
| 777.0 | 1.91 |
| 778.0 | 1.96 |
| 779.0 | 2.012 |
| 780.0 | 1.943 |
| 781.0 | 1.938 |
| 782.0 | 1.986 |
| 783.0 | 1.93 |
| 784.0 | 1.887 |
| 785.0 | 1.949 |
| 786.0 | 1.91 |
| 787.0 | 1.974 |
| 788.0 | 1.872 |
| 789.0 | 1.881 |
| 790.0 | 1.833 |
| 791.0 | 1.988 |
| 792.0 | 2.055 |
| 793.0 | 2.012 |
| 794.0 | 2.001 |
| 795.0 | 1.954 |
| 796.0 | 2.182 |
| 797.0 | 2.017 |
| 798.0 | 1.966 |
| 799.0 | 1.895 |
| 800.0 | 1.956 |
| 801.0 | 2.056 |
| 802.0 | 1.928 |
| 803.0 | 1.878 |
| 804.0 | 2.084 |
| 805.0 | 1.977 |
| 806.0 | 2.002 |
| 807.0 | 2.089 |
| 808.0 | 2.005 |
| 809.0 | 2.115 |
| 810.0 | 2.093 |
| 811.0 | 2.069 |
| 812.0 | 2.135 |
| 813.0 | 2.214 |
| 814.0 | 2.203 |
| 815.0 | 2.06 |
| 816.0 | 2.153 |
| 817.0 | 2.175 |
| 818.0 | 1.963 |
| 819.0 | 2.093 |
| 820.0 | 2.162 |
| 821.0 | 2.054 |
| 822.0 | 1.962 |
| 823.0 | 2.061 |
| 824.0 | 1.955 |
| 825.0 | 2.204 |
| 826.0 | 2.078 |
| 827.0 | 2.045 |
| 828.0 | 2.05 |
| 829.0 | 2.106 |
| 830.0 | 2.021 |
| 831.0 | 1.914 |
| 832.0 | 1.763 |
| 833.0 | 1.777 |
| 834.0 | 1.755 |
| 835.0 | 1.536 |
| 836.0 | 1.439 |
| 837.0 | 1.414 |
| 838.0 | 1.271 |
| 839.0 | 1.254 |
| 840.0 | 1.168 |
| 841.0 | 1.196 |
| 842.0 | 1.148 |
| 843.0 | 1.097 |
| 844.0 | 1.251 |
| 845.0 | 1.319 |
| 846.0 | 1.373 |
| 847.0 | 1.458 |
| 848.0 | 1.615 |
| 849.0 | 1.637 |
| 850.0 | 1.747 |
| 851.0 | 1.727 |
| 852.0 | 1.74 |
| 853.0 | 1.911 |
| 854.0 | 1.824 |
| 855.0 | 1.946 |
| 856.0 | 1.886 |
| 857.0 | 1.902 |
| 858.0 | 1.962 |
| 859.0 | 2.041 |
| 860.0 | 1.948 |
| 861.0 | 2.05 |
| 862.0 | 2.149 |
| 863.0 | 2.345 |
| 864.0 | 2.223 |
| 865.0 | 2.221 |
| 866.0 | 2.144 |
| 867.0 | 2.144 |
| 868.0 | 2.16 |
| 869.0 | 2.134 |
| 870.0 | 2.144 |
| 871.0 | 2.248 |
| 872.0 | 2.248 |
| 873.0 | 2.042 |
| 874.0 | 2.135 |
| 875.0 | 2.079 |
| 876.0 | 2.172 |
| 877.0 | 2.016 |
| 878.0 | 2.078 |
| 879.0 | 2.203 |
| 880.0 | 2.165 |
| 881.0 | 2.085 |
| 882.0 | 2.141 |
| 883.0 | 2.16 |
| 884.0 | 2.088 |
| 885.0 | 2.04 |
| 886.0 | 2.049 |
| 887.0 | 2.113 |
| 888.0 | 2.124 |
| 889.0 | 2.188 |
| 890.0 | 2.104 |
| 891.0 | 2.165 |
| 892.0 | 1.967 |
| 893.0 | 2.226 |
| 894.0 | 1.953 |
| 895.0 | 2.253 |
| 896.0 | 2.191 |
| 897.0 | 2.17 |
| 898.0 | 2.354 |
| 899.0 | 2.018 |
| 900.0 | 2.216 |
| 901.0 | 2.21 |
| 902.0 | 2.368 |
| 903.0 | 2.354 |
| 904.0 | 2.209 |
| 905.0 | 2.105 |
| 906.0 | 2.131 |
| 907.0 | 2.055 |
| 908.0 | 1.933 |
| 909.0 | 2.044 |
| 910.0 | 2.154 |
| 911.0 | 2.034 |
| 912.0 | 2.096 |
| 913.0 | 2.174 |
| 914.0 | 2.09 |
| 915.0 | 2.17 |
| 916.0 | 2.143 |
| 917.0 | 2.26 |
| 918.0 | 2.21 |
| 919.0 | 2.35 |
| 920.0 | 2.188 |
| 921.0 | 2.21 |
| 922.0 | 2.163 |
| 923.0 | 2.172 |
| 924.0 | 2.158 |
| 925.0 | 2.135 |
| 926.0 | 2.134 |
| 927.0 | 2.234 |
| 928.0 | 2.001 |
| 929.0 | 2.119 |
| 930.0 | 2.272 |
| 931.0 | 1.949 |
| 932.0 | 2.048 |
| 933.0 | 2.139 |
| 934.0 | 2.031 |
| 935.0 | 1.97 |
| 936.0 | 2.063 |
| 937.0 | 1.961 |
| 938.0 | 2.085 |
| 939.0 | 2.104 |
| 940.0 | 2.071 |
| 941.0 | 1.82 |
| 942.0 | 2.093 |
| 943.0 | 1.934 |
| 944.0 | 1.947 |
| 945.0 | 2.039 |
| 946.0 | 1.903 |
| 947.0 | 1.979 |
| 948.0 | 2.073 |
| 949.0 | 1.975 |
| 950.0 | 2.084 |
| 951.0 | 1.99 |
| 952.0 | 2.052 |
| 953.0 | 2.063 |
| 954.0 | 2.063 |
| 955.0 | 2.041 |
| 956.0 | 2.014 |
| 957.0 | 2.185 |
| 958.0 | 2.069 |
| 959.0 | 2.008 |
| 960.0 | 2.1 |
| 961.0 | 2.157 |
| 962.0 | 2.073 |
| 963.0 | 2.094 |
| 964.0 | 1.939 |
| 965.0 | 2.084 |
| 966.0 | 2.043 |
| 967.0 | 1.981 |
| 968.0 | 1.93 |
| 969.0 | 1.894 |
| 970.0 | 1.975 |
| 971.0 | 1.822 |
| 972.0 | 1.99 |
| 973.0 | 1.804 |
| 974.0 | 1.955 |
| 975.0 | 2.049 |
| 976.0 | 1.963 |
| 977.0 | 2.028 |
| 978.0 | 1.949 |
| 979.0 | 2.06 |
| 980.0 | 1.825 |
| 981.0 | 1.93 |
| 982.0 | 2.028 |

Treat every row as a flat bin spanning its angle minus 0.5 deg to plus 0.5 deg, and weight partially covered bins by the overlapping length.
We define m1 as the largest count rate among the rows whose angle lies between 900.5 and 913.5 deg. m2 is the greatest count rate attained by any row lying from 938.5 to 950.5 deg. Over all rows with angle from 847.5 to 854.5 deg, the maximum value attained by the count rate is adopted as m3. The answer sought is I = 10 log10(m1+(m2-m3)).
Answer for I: 4.08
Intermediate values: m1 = 2.368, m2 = 2.104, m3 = 1.911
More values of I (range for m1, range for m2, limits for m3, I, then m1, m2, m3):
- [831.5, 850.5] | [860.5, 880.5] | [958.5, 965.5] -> 2.93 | 1.777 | 2.345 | 2.157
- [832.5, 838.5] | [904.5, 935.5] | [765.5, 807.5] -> 2.89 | 1.777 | 2.35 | 2.182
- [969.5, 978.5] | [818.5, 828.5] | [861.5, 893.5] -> 2.81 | 2.049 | 2.204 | 2.345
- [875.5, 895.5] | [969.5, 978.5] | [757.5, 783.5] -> 3.45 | 2.253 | 2.049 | 2.087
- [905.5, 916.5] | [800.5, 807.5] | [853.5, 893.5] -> 2.83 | 2.174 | 2.089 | 2.345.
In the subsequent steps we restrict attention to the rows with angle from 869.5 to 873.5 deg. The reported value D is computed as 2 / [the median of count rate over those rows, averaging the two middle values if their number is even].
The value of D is 0.91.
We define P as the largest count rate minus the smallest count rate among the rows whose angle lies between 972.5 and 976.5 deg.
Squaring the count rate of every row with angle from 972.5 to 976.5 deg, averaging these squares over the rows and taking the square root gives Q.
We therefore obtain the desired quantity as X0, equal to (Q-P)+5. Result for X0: 6.70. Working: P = 0.245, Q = 1.94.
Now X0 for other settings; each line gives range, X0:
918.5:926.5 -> 6.97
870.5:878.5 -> 6.90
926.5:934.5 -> 6.78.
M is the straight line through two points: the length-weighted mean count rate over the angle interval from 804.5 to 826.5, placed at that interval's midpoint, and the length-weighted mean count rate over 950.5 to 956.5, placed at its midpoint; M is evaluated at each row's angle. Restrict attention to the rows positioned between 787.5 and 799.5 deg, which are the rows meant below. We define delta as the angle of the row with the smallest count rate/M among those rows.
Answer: 790.0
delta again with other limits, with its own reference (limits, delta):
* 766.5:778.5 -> 773.0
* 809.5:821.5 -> 818.0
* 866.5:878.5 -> 877.0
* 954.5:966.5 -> 964.0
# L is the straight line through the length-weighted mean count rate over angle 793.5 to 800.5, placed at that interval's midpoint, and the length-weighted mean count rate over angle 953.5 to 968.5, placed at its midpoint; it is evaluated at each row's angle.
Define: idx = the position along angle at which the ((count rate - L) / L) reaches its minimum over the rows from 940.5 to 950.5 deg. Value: 941.0 deg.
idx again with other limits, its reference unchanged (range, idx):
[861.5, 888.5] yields 877.0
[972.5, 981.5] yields 973.0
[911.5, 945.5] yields 941.0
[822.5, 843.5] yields 843.0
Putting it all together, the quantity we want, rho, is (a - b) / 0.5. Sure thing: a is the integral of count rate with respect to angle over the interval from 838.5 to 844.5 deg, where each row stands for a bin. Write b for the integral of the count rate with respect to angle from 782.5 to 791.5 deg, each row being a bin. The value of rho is -20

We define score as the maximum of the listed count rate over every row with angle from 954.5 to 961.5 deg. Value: 2.185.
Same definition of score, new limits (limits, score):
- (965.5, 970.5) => 2.043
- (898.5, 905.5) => 2.368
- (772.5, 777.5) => 2.087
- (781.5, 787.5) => 1.986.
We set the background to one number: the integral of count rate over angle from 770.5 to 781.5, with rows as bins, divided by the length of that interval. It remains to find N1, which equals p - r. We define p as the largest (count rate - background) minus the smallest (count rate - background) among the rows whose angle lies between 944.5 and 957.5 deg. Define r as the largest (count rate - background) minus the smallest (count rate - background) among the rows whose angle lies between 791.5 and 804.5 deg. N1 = 0.0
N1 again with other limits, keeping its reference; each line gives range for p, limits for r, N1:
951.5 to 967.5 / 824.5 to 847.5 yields -0.9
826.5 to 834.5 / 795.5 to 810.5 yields 0.0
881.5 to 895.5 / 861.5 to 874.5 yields 0.0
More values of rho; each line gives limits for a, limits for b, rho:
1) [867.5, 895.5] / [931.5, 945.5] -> 62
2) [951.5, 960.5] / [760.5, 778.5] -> -32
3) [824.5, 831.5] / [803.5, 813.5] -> -13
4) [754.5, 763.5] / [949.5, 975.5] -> -71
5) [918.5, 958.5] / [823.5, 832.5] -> 129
